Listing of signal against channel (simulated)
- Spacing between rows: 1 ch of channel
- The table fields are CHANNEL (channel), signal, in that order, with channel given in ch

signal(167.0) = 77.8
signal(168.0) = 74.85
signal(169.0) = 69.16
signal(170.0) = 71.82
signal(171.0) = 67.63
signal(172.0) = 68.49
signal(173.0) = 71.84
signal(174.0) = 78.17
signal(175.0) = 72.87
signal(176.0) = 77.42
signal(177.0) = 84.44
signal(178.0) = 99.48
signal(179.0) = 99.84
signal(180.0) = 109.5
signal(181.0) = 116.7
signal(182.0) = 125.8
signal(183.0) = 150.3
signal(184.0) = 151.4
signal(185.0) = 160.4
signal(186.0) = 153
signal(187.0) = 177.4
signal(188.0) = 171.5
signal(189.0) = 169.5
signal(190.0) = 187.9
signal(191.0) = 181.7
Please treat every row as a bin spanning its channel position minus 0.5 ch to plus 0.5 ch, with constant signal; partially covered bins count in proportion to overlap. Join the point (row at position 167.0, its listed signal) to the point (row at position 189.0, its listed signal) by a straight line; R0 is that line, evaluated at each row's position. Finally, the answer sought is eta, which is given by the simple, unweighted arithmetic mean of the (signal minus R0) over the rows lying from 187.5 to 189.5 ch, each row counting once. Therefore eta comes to 3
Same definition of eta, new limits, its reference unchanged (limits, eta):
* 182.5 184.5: 4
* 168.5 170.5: -18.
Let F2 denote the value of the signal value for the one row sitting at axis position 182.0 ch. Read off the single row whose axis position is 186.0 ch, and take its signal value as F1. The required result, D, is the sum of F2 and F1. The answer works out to 279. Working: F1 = 153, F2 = 125.8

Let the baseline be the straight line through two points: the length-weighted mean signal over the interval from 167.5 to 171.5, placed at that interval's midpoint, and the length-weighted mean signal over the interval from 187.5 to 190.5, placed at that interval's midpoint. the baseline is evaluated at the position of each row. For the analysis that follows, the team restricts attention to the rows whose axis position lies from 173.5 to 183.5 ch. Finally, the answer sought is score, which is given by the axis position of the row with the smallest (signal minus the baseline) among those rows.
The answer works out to 176.0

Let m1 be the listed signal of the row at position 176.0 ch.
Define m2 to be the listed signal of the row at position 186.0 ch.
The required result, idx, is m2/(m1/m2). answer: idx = 302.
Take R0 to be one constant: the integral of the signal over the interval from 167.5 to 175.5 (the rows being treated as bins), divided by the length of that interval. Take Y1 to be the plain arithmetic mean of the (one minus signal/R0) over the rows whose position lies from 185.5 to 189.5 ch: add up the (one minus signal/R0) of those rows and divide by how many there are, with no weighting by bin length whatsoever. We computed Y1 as -1.34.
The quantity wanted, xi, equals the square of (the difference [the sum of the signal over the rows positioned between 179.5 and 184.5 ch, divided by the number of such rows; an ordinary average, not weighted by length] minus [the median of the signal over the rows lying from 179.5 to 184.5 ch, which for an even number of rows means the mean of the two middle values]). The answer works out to 24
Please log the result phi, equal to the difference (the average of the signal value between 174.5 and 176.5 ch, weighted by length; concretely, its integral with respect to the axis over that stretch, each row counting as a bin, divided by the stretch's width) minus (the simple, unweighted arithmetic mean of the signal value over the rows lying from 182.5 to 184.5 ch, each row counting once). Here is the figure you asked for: -76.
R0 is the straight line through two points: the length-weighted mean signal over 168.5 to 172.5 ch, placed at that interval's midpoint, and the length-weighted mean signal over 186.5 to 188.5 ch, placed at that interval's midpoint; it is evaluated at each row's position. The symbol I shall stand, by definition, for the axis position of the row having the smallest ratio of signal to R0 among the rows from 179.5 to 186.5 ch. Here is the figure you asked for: 180.0 ch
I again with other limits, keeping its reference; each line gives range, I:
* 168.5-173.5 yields 173.0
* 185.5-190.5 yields 189.0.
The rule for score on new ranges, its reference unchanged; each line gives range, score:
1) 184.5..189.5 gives 186.0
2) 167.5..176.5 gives 176.0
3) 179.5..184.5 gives 180.0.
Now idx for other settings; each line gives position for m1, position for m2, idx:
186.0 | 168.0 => 37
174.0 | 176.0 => 77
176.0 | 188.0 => 380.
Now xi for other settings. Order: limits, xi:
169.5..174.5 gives 0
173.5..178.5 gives 19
